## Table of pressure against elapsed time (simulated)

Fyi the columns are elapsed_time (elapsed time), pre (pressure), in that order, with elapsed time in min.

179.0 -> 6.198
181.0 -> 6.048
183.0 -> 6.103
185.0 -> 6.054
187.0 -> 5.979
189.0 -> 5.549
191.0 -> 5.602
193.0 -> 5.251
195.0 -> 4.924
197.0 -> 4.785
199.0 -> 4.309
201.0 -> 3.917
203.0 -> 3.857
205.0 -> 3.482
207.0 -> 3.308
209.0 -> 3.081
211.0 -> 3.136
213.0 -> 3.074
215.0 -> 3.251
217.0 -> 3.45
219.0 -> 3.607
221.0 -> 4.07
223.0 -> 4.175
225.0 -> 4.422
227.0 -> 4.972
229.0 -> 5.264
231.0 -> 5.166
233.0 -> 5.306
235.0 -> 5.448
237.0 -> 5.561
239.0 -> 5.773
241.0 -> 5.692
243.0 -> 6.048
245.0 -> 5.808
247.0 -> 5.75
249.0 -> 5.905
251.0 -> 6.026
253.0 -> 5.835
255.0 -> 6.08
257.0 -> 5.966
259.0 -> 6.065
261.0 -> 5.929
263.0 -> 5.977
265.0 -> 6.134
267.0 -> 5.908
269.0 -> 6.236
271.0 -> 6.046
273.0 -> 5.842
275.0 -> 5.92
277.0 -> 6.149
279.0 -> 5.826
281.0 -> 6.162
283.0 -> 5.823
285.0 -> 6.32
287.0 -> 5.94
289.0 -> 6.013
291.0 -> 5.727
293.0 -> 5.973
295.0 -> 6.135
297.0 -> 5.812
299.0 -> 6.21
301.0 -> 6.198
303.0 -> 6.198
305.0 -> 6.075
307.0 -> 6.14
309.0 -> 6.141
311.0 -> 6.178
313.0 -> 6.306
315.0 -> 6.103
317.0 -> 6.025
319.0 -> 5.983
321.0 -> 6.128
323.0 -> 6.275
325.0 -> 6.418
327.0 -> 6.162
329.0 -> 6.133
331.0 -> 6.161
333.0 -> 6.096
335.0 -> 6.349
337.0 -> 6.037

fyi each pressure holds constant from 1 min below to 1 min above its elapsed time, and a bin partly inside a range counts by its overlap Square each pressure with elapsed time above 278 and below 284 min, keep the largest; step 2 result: 38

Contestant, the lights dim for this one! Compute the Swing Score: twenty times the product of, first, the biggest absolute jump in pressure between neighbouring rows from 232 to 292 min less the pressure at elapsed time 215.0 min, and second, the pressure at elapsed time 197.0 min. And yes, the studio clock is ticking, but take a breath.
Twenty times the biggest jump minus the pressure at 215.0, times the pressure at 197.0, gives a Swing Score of -264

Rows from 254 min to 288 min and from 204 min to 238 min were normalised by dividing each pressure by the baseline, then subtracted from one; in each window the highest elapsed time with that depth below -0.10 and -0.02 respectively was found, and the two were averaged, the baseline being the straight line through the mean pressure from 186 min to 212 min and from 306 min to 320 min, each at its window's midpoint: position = 261 min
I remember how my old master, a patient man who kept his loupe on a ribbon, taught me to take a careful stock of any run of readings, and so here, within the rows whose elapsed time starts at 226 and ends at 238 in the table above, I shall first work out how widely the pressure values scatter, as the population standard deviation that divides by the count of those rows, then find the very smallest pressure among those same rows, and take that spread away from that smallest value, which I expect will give 4.8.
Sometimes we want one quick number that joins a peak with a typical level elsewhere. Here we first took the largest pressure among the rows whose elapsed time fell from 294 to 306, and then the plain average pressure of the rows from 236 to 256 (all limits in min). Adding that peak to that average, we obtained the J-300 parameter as 12.1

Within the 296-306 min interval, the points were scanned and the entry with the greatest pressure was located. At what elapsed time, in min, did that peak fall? 299.0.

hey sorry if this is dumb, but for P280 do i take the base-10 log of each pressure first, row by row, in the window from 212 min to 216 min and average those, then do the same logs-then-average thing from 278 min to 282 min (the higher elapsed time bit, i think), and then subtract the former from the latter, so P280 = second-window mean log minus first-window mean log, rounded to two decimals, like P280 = 0.28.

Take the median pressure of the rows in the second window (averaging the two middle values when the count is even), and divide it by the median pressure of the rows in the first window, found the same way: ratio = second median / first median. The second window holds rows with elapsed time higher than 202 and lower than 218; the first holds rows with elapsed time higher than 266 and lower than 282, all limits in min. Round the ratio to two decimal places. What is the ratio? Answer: 0.55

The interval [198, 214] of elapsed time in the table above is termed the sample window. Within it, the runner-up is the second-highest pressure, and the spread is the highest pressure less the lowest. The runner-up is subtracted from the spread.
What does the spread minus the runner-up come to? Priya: -2.7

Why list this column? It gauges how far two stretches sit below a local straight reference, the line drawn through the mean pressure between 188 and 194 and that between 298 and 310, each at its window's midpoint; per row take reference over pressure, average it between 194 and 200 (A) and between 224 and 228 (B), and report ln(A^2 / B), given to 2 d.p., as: 0.14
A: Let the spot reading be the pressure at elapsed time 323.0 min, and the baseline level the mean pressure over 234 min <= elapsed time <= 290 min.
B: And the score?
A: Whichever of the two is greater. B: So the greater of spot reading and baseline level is 6.3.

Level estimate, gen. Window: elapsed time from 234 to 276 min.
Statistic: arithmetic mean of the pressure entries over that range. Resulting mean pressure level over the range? 5.9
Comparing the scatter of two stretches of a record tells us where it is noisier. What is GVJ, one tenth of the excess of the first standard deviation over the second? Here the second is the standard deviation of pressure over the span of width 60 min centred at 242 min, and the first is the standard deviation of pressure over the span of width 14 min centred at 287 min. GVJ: -0.076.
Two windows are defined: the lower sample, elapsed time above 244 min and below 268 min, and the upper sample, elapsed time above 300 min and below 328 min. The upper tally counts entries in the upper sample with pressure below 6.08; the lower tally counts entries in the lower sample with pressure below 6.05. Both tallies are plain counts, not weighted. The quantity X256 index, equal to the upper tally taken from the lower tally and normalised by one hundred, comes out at 0.06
